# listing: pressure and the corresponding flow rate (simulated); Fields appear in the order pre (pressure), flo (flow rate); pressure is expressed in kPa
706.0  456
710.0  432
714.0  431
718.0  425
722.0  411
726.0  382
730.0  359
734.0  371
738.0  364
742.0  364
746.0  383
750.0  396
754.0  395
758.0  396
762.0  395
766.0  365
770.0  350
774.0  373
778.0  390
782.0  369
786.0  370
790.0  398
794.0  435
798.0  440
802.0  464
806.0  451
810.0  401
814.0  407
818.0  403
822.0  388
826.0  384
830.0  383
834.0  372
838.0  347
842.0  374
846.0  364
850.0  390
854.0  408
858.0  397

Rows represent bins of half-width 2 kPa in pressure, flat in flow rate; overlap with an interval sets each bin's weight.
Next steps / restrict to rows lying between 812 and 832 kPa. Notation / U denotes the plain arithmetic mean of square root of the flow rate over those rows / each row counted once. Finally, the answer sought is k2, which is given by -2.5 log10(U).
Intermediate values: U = 19.8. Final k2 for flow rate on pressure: -3.24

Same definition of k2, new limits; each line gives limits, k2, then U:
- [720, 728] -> -3.25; 19.9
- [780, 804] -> -3.27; 20.3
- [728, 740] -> -3.20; 19.1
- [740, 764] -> -3.24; 19.7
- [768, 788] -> -3.21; 19.2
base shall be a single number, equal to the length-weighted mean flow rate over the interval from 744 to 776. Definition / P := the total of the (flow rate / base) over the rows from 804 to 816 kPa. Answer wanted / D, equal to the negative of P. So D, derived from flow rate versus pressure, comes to -3.3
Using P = 3.30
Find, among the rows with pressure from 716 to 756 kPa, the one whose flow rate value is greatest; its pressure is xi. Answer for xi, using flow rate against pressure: 718.0 kPa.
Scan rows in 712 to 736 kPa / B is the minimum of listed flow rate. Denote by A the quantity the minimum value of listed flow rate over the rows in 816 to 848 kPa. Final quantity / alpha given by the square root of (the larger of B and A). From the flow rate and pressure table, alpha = 18.9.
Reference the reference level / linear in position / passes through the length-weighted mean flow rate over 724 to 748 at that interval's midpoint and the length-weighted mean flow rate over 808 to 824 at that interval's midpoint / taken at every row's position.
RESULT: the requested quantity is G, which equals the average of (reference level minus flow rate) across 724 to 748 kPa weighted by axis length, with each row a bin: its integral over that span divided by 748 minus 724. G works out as 0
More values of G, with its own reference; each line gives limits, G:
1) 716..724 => -53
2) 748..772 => -4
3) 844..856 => 25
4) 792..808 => -54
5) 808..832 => 7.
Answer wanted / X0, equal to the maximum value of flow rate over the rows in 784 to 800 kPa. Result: 440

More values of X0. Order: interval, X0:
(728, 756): 396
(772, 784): 390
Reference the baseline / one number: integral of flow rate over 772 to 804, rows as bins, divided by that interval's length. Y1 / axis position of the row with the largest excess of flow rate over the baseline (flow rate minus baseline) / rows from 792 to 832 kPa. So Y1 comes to 802.0 kPa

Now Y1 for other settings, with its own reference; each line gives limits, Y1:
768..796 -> 794.0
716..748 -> 718.0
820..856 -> 854.0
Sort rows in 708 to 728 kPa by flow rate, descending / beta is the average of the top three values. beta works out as 429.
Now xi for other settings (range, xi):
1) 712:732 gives 714.0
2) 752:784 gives 758.0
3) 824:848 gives 826.0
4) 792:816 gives 802.0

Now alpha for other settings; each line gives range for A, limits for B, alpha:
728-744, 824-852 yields 18.9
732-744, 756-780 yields 19.1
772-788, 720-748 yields 19.2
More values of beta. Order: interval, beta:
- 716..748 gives 406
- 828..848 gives 376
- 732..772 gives 396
